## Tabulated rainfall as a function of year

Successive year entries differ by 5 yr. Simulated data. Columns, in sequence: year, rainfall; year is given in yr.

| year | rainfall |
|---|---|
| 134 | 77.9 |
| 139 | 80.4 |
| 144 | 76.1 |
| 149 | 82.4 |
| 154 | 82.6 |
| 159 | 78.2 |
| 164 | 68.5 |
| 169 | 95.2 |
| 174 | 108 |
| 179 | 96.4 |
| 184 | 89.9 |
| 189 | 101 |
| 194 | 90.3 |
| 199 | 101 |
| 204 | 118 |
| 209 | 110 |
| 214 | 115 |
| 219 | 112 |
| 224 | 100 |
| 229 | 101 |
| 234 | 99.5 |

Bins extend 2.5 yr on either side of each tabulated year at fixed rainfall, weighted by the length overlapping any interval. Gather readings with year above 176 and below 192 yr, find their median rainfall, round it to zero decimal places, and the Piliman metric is 96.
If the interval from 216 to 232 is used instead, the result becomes 101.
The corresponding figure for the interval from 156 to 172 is 78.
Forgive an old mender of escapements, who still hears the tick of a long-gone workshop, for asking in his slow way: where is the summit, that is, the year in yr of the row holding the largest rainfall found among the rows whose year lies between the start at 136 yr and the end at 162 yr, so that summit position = 154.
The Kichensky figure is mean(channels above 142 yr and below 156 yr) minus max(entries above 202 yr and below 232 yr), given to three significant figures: -37.6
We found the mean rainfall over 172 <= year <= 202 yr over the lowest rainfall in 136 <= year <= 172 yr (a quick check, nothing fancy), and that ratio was 1.43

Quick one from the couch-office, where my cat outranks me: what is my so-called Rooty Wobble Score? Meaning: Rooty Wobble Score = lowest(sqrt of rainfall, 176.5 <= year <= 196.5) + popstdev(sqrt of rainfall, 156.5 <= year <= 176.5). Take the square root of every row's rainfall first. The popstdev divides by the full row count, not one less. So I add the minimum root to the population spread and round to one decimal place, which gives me 10.3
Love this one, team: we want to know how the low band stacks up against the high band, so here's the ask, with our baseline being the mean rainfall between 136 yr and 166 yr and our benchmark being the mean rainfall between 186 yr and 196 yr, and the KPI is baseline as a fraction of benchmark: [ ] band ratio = 0.82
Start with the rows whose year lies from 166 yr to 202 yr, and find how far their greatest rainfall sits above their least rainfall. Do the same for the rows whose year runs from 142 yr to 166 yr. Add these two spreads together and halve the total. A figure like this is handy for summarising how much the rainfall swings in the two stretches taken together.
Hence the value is 16.1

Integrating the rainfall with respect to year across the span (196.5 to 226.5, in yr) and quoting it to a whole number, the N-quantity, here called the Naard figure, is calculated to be 3280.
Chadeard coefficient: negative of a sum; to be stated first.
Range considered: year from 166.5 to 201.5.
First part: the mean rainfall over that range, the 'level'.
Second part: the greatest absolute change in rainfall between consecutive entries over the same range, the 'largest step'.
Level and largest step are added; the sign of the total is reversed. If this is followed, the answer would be -110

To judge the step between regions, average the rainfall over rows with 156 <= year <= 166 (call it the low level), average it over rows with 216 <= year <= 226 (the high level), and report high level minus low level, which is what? 33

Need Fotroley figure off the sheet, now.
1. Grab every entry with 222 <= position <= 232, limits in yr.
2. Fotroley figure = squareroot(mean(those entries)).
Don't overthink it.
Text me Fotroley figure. 10.0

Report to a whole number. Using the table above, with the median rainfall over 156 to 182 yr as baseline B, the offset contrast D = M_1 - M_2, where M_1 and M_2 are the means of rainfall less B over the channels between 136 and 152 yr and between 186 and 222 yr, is -27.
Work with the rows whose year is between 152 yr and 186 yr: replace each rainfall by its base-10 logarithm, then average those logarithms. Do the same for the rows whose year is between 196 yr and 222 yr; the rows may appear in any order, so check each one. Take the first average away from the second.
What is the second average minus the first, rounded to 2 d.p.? 0.10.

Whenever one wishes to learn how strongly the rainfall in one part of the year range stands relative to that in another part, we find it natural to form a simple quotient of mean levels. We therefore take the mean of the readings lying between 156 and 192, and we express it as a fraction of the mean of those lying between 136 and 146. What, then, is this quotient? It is 1.16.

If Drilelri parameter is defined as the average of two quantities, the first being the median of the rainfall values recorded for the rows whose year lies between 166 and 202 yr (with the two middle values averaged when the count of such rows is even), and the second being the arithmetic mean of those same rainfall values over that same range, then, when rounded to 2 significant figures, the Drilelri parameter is 97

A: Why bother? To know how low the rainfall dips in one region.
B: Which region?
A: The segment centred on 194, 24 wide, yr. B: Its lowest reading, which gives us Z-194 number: 89.9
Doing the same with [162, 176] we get 68.5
